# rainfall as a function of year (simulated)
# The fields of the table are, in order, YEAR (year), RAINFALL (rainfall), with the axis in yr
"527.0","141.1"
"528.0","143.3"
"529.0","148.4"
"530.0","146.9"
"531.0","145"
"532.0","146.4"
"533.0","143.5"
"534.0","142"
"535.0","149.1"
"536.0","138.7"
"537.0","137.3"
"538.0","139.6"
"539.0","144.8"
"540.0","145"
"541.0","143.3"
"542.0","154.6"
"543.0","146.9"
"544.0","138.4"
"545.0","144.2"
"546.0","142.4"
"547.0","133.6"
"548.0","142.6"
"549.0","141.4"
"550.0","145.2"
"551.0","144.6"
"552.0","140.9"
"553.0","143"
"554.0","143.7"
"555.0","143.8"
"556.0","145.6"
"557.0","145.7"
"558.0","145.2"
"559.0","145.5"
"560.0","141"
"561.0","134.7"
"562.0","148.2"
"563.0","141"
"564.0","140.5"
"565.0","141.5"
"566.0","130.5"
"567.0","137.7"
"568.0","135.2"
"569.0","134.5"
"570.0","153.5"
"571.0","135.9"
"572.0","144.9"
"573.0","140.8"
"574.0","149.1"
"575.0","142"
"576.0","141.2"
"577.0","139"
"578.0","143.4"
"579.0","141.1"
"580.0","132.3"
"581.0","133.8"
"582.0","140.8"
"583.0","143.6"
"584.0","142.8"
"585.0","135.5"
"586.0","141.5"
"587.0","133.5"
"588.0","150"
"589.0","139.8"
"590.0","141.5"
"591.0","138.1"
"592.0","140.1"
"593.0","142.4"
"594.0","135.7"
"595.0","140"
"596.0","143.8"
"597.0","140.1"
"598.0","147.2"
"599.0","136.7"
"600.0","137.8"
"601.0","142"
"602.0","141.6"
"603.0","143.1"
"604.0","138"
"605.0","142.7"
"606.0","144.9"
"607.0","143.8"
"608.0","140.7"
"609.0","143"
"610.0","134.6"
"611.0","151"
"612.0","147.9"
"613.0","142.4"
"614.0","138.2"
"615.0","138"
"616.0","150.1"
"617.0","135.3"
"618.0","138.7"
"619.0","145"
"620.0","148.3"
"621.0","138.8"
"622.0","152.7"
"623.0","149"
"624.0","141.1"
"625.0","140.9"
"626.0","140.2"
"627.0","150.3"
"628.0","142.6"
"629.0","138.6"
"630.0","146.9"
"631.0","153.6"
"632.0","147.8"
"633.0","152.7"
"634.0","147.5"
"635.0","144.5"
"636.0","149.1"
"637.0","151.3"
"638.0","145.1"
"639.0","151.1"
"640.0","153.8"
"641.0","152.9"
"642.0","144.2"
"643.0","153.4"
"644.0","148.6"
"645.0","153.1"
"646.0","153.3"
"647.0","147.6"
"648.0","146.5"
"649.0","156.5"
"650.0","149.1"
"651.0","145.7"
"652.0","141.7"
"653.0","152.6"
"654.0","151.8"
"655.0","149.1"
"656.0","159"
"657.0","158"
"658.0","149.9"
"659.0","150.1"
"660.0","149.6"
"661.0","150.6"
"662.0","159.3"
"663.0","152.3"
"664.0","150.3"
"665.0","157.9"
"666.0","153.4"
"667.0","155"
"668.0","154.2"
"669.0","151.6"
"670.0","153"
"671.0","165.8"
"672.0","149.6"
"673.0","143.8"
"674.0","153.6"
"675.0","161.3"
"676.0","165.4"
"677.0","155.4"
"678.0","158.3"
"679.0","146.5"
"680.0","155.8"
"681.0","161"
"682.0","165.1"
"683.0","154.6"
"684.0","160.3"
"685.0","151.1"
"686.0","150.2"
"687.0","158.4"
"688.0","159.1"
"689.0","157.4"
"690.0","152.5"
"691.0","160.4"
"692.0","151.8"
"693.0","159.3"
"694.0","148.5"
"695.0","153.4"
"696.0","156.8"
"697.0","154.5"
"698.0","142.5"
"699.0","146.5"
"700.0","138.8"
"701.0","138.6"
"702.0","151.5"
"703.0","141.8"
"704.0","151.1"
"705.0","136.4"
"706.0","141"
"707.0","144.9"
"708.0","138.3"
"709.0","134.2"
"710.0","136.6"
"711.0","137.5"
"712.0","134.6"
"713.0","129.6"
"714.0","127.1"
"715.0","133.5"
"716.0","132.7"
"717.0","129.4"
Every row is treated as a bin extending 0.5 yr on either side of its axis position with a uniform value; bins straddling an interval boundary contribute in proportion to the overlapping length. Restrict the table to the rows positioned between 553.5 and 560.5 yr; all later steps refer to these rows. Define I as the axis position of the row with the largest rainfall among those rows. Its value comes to 557.0 yr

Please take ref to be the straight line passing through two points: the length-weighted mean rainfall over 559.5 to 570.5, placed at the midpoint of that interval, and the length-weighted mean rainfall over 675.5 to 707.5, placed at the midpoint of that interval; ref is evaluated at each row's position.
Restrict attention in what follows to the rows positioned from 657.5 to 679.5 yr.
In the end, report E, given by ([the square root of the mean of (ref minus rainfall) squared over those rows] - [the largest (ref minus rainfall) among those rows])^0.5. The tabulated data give 0.4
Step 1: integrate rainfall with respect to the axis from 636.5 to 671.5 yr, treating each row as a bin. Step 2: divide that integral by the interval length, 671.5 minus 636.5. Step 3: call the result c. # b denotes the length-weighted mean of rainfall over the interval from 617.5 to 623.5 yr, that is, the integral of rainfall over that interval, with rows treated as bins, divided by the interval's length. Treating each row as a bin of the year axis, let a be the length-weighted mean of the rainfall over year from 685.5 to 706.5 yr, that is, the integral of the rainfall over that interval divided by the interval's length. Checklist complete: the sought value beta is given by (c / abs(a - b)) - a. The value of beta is -117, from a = 150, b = 145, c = 152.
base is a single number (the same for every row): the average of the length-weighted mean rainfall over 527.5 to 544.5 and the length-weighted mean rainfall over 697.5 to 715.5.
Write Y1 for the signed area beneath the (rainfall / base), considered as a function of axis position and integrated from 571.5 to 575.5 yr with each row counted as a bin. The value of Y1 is 4.07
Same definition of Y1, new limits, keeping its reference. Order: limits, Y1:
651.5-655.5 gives 4.20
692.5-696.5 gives 4.36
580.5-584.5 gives 3.96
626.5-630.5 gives 4.08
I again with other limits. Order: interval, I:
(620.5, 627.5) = 622.0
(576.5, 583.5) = 583.0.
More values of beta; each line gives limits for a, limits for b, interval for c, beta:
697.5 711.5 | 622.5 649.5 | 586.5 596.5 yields -121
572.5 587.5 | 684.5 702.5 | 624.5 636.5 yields -128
